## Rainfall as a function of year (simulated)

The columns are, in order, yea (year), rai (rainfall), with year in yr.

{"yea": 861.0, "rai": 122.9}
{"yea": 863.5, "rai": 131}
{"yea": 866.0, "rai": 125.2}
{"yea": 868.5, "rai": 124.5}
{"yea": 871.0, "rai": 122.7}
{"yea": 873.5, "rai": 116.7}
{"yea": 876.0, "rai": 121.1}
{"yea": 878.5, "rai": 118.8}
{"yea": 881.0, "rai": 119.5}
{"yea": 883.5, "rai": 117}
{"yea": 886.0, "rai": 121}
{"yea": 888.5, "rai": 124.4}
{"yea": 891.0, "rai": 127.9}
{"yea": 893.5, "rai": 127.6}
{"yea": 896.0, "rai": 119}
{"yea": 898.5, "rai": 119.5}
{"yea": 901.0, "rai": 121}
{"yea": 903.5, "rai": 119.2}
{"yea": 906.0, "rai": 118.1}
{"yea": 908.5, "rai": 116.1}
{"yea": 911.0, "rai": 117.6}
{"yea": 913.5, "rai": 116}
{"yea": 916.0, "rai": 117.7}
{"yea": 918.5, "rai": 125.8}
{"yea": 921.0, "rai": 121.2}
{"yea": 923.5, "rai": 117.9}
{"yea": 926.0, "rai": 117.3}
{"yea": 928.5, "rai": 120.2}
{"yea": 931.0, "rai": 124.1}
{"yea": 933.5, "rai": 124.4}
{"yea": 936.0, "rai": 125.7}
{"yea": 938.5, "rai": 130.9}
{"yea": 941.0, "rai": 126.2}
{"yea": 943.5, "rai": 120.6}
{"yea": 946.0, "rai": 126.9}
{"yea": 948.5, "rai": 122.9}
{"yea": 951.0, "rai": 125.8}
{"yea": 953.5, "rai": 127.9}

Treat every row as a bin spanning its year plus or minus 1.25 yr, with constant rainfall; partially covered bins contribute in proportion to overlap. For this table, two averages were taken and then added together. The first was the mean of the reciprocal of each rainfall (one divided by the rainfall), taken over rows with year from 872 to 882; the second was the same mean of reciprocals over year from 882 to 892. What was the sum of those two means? 0.0166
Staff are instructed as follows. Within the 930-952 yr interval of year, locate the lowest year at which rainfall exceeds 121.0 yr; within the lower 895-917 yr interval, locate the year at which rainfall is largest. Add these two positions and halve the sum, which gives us 916.0 yr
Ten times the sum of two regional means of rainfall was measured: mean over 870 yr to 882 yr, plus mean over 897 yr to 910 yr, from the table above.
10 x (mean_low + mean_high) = 2385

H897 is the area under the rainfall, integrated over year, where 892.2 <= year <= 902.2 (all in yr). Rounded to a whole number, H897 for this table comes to 1218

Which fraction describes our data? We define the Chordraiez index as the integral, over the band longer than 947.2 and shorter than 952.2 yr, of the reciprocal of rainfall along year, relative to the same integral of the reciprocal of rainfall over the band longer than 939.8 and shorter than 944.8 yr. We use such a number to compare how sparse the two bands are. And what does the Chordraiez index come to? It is 0.992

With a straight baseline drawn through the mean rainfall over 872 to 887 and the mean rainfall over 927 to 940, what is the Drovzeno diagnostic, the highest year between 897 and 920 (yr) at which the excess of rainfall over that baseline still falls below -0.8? 916.0 yr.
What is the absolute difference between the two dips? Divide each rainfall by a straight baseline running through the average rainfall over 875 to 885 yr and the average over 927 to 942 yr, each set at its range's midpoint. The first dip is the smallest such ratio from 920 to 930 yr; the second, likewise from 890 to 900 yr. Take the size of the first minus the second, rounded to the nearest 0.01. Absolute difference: 0.04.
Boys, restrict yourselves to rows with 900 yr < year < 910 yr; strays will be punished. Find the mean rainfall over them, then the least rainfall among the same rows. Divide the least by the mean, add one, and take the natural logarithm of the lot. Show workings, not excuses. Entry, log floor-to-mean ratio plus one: 0.683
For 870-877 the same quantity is 0.679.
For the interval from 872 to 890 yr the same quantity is 0.680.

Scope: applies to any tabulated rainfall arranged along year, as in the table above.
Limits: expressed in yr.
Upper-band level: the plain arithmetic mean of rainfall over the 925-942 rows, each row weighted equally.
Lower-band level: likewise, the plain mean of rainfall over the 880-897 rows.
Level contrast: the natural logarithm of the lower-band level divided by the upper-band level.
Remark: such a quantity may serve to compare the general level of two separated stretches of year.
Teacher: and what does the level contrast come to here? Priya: -0.014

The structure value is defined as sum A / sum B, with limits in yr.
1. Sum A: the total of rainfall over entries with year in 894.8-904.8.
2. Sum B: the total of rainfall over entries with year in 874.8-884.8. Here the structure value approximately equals 1.005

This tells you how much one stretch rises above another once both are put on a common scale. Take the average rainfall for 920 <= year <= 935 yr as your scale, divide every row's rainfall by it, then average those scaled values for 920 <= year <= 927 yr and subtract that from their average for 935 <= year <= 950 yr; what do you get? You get 0.056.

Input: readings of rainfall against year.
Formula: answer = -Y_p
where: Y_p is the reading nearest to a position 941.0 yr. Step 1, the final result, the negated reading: -126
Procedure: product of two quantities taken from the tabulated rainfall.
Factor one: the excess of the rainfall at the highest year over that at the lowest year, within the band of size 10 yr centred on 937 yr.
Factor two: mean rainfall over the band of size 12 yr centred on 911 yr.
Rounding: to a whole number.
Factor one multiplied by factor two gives 211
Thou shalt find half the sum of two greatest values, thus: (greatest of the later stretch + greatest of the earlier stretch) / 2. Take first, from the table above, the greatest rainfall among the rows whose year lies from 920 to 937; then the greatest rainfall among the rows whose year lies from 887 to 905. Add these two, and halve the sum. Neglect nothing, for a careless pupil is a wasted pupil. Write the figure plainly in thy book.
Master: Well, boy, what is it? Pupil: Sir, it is 127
